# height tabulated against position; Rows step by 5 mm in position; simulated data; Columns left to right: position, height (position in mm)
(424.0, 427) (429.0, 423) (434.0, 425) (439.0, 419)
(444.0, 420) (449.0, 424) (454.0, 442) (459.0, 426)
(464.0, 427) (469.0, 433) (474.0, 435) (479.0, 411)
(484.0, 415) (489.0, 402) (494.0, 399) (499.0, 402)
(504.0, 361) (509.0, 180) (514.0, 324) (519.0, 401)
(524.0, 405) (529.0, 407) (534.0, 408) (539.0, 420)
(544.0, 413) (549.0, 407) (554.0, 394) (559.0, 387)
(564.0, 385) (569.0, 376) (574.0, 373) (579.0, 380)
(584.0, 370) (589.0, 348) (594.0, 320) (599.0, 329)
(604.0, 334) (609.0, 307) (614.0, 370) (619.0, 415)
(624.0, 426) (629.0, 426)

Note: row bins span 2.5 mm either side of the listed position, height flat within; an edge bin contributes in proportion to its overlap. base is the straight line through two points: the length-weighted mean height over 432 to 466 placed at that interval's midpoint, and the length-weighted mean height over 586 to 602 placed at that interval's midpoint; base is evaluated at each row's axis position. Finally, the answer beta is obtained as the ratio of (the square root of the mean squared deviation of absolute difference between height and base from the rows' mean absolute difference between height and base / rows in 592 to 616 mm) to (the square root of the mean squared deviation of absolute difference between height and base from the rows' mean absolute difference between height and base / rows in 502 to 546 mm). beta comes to 0.31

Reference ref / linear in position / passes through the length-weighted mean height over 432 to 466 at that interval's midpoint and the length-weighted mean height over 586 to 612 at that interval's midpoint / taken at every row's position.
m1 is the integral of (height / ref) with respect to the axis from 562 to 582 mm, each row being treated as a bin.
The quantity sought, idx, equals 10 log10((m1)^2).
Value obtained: 26.8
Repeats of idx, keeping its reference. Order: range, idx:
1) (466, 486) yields 26.3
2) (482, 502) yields 26.1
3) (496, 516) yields 24.3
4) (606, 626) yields 27.5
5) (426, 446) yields 25.8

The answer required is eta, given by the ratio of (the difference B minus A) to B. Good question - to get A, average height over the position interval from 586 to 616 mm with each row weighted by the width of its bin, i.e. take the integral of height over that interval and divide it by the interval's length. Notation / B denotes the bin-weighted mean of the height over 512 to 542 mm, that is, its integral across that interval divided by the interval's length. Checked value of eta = 0.15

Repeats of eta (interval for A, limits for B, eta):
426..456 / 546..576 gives -0.10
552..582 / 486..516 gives -0.10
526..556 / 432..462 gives 0.04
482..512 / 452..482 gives 0.16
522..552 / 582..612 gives -0.22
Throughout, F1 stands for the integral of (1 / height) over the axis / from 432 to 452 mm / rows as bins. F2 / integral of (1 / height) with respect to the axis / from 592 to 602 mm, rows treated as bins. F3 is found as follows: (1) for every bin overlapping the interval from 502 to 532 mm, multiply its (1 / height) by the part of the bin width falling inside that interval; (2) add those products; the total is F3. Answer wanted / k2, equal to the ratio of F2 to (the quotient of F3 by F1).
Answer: 0.015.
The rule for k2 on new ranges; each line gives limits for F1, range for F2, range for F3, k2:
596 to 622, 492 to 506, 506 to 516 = 0.063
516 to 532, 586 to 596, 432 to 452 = 0.025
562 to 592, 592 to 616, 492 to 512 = 0.088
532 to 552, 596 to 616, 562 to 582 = 0.055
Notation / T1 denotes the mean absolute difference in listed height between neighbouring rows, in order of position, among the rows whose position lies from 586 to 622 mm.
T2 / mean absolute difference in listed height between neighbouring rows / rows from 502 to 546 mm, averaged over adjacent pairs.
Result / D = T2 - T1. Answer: 24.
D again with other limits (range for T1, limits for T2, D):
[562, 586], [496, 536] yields 57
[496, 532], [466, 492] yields -64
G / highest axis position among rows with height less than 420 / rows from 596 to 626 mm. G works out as 619.0 mm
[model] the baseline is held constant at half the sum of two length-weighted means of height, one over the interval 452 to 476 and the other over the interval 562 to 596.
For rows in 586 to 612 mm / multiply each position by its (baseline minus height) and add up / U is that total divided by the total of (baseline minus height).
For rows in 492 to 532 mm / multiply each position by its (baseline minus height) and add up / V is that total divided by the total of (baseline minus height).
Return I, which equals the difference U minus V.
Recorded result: 91.2 mm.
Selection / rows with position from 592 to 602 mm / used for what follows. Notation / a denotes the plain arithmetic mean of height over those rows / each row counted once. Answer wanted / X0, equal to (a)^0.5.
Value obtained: 18.0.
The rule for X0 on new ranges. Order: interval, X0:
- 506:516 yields 15.9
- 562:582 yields 19.5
